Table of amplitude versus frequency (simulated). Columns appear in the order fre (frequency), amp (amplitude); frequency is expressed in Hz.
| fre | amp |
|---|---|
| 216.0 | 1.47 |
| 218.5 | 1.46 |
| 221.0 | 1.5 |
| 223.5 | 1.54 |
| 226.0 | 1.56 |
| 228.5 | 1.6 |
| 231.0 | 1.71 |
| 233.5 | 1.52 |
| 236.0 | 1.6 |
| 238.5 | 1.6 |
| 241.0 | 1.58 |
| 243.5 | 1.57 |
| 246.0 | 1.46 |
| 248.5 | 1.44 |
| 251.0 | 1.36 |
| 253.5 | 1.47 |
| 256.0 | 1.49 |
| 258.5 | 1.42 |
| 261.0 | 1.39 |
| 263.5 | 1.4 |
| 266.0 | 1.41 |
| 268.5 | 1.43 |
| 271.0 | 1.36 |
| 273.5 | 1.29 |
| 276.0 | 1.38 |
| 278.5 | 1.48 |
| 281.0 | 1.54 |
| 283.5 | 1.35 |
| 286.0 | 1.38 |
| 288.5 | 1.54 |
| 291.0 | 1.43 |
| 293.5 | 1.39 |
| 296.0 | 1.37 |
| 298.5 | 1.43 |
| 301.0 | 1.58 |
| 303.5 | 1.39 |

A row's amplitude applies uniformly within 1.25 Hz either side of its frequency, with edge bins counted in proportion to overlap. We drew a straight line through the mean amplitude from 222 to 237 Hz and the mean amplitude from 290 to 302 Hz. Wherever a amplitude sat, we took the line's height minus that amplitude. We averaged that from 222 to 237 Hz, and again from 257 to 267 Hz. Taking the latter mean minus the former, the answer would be 0.11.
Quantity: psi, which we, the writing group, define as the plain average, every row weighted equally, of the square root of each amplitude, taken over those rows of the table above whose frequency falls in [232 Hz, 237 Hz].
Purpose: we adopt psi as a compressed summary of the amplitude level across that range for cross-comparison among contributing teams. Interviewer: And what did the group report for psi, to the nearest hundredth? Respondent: 1.25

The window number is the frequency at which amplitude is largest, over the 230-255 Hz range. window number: 231.0 Hz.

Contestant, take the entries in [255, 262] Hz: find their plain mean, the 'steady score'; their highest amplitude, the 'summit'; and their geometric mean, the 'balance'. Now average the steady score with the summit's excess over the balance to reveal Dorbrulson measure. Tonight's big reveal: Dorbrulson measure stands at 0.745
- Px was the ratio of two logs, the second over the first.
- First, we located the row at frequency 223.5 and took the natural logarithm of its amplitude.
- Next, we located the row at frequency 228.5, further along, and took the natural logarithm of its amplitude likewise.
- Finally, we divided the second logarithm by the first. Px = 1.09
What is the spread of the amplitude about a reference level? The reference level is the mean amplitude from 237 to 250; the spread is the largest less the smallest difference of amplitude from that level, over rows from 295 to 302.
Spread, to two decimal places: 0.21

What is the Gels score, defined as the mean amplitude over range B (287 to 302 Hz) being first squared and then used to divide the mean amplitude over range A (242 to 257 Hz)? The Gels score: 0.69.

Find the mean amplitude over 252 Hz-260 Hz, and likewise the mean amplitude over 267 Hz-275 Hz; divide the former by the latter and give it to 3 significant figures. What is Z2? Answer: 1.07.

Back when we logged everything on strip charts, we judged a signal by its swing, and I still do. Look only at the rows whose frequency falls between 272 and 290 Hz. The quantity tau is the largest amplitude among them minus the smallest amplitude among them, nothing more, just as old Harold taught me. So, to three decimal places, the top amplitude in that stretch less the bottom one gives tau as 0.250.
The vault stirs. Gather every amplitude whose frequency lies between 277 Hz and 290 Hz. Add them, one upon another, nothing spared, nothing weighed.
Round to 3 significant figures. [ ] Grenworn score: 7.29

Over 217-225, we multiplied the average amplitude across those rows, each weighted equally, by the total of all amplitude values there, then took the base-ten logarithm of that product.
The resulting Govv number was 0.83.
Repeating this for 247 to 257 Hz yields 0.92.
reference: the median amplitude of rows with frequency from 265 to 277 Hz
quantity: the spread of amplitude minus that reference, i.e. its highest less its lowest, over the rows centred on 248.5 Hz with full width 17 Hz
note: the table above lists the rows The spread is 0.220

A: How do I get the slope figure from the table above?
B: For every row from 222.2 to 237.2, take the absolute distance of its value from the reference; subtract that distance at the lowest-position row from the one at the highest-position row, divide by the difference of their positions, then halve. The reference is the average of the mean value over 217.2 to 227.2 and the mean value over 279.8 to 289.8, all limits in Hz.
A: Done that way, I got 0.0024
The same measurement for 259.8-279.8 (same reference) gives -0.0026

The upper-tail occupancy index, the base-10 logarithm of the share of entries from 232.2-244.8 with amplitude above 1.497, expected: 0.0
